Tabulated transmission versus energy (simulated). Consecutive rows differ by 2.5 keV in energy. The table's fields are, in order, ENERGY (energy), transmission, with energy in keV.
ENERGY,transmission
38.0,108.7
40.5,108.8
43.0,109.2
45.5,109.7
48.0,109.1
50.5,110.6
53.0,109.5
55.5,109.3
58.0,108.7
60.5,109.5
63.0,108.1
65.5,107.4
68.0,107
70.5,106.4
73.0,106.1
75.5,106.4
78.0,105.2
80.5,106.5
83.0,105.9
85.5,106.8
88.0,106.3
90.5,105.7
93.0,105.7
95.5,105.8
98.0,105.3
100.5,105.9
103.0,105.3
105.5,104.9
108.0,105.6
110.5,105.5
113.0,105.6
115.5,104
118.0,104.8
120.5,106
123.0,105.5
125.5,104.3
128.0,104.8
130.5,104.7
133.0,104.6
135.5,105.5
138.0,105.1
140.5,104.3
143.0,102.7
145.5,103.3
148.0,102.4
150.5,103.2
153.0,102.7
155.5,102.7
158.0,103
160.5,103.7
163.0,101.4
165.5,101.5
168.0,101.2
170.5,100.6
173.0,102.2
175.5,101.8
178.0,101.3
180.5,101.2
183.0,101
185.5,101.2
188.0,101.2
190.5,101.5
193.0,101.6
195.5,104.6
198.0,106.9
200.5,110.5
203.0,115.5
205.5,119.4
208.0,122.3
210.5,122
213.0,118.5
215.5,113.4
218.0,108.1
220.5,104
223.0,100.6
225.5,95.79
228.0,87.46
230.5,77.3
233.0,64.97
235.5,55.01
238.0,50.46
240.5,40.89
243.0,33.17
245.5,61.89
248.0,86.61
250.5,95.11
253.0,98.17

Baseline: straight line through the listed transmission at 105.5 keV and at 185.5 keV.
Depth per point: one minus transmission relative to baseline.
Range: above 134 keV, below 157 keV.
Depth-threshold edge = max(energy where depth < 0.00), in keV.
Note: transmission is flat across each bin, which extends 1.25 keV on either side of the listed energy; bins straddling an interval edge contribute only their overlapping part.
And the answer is 155.5 keV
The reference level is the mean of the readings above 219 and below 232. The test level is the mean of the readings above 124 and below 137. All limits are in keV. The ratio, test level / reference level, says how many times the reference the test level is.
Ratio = 1.13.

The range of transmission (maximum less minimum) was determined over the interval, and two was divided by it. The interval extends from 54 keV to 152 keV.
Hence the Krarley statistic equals 0.3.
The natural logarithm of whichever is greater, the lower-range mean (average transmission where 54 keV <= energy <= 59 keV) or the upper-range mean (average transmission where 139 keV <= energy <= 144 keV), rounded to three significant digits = 4.69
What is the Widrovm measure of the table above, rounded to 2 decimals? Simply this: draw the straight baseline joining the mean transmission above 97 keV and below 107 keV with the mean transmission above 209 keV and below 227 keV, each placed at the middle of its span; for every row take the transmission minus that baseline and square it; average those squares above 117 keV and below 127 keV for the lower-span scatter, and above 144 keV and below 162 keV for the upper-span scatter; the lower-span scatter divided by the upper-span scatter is 0.07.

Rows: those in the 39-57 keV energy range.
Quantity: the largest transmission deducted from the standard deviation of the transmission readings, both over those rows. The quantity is -110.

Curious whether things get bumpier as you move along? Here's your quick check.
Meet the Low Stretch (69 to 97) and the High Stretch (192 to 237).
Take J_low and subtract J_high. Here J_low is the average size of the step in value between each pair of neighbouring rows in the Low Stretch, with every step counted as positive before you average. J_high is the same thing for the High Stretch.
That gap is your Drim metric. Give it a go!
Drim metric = -4.6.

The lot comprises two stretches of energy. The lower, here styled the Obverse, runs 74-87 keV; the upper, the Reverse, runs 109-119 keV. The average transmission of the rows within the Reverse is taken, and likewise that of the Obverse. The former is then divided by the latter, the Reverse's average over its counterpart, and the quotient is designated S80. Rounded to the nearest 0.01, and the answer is 0.99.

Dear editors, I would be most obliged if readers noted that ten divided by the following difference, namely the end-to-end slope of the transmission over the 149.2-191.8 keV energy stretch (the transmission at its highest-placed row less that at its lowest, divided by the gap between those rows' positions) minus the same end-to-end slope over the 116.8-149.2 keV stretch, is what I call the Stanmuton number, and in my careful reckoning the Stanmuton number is 267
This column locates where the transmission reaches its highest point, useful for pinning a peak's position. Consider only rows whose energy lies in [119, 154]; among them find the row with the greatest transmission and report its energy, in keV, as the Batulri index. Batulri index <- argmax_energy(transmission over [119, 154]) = 120.5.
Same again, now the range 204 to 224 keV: 208.0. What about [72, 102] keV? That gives 85.5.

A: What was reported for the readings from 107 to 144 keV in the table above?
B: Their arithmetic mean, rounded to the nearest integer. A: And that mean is 105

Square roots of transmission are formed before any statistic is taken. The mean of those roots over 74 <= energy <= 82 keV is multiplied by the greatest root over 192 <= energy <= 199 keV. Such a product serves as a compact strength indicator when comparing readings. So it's 106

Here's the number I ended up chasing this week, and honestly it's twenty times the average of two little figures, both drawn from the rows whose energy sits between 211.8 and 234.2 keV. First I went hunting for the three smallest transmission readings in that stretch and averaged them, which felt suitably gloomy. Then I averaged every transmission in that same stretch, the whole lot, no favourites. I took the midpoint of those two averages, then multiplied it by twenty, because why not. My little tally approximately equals 1733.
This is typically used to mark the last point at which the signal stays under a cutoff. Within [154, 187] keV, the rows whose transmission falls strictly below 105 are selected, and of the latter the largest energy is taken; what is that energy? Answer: 185.5 keV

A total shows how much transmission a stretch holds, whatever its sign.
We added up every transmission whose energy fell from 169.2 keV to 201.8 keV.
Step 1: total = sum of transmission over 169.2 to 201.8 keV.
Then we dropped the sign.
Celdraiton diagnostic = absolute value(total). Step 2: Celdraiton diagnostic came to 1336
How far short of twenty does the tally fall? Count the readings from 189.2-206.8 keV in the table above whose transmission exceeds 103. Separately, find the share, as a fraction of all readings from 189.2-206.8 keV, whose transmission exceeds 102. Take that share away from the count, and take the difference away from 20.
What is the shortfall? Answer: 15.7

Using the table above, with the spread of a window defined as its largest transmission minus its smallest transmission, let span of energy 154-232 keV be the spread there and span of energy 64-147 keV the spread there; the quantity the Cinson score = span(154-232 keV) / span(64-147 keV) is 10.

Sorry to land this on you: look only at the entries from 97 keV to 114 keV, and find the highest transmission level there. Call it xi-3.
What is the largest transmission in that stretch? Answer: 105.9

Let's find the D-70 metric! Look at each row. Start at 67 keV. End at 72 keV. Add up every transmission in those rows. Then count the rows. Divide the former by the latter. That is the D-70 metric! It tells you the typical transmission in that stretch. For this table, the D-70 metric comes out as 107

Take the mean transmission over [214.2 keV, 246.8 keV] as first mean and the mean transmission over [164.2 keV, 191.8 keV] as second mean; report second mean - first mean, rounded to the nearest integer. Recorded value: 25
